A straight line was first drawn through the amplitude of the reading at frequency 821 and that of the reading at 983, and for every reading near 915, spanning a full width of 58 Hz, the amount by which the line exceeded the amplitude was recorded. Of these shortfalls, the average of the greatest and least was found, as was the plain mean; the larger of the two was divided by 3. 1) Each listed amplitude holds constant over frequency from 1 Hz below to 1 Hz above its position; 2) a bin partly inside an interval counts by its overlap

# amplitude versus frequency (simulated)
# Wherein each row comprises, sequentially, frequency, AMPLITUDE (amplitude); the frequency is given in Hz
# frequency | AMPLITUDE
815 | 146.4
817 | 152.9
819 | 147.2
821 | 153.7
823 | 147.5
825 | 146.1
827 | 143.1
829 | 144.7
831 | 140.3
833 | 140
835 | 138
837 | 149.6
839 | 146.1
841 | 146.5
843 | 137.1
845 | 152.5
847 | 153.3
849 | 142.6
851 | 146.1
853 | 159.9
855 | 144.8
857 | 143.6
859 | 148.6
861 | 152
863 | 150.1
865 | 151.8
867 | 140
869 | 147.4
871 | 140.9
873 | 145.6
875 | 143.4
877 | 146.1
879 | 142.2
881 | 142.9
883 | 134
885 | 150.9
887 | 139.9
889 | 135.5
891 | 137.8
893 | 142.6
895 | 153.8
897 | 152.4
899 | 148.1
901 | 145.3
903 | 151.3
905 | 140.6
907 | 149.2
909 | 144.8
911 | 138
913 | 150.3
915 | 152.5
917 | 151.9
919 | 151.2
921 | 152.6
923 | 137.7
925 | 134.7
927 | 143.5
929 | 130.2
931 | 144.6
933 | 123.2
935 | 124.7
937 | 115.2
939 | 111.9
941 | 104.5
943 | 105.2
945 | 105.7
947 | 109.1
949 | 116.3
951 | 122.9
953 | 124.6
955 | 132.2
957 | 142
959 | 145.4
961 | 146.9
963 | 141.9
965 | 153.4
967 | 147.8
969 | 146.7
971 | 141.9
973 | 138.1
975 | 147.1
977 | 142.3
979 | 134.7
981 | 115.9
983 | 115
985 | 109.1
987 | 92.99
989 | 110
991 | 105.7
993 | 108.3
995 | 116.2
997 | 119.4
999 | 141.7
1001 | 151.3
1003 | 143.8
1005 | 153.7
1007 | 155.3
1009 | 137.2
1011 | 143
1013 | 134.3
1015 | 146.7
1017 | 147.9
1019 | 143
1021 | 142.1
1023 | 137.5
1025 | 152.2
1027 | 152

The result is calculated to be -0.4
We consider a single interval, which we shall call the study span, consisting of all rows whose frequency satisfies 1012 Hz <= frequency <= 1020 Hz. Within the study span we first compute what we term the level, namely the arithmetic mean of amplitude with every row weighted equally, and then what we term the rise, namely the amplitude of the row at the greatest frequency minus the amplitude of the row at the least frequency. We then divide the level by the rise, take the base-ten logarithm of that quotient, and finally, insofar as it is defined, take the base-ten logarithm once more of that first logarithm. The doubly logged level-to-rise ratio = 0.08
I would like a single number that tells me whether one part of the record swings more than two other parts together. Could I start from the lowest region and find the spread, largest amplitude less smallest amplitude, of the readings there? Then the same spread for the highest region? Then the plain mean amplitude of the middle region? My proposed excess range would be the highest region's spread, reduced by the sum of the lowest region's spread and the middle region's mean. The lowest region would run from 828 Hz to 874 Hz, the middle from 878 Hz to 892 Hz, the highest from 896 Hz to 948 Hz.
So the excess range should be -115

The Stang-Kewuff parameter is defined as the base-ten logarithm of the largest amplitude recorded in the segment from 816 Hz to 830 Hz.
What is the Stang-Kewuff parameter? 2.19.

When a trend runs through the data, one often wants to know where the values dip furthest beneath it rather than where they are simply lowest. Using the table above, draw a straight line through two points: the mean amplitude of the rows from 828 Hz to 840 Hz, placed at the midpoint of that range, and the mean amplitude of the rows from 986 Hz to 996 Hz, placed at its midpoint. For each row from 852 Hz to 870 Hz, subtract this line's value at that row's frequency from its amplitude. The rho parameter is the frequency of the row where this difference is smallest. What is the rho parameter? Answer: 867 Hz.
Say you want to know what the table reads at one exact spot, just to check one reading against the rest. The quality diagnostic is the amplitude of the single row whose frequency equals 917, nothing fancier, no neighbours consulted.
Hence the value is 151.9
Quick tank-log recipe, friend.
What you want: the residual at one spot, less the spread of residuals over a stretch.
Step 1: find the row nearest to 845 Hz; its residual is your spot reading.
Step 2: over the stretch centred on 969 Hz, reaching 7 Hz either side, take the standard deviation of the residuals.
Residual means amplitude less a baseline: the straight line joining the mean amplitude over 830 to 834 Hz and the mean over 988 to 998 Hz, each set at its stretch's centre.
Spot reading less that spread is 10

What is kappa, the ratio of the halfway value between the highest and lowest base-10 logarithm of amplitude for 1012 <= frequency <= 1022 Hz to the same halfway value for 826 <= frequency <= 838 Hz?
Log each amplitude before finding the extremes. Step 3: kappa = 0.996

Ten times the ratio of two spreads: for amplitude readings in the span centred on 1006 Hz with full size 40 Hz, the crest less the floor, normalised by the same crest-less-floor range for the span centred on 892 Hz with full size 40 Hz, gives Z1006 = 31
